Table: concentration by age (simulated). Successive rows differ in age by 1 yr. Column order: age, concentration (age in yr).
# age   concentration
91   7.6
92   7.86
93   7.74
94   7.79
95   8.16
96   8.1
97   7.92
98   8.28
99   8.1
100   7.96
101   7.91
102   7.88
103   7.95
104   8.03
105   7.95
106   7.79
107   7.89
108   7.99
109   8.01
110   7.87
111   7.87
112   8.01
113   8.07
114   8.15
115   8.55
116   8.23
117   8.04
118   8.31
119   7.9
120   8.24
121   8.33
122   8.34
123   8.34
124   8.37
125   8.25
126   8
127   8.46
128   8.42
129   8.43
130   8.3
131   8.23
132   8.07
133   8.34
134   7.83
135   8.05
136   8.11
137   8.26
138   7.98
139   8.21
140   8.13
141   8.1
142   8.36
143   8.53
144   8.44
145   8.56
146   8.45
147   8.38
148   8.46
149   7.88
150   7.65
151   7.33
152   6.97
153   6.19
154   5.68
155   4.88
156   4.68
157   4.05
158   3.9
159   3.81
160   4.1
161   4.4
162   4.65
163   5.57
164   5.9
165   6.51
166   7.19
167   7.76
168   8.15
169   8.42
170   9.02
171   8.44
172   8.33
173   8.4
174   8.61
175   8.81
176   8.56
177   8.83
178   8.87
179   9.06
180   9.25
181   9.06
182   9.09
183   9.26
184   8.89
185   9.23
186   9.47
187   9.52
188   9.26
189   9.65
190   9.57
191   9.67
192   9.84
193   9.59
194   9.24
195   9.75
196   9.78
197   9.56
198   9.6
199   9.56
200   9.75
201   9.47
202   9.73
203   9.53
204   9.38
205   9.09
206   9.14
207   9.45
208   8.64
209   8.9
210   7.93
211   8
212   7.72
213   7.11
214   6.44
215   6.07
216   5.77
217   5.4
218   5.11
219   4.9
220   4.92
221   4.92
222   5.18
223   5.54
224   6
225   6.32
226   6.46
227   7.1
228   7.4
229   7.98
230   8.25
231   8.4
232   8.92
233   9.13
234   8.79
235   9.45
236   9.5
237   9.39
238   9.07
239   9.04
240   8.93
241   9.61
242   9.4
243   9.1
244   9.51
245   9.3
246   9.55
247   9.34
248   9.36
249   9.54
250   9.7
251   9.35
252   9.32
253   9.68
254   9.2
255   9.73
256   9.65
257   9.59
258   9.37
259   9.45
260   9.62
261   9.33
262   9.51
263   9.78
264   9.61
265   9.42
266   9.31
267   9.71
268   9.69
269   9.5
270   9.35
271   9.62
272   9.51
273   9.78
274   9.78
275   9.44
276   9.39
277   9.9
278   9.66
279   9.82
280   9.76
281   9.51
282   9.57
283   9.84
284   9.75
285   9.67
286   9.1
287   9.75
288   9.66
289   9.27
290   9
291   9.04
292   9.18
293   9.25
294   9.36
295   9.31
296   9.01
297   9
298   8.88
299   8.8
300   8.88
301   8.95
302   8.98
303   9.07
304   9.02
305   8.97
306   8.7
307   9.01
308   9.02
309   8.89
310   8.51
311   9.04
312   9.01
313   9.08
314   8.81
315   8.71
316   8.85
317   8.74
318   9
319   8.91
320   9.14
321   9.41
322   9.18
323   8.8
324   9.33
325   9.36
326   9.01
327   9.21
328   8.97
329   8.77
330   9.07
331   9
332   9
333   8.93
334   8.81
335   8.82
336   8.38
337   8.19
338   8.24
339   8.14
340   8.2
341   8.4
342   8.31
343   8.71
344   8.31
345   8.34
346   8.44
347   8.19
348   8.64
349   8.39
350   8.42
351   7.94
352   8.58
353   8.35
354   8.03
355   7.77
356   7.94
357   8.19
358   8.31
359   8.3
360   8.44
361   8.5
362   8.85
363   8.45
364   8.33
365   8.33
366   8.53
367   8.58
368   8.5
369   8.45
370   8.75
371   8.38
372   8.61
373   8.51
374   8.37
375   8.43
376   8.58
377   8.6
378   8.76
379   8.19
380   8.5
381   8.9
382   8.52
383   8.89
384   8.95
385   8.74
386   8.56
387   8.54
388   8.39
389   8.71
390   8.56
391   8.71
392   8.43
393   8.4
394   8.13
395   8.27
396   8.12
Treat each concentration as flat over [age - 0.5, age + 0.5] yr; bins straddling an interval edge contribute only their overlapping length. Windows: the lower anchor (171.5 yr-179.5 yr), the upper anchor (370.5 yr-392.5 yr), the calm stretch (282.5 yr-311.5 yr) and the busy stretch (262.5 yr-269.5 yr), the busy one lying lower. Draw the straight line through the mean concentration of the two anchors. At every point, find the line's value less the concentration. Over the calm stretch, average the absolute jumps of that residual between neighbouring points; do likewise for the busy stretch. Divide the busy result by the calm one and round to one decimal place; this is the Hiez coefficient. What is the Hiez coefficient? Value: 1.0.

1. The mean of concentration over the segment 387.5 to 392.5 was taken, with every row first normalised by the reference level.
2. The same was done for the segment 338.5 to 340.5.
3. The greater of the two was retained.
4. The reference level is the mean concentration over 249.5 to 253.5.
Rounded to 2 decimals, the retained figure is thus 0.90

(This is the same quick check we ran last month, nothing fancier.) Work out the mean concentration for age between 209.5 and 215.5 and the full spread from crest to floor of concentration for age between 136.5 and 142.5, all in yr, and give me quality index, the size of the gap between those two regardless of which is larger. 6.8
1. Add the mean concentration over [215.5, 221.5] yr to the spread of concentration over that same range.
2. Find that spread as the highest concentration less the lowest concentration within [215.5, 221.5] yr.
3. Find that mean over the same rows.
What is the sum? 6.0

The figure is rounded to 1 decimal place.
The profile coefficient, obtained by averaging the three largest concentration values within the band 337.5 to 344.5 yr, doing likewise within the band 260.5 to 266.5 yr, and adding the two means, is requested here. 18.1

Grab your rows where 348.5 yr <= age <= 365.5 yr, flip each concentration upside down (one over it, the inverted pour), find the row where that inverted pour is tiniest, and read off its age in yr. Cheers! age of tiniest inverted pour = 362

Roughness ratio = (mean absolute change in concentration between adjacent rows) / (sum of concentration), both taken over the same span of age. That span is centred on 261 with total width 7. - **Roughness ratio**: 0.0029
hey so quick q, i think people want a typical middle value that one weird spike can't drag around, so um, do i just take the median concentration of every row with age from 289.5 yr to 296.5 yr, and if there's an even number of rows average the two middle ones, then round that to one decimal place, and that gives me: 9.2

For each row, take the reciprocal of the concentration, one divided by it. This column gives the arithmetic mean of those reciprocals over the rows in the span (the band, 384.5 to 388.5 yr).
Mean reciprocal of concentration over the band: 0.117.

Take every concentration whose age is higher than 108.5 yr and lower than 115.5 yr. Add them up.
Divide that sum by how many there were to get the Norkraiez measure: 8.1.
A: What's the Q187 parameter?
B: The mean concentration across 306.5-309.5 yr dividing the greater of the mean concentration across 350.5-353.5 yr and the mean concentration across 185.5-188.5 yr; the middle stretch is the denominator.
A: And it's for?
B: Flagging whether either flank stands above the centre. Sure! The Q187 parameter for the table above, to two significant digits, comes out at 1.0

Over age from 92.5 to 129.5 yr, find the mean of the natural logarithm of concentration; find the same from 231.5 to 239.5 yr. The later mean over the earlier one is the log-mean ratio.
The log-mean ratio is 1.06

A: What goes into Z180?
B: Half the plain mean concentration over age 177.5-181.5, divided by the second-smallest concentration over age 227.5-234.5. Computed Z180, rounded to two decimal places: 0.57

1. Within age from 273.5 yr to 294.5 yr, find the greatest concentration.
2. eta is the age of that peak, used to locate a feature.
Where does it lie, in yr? 277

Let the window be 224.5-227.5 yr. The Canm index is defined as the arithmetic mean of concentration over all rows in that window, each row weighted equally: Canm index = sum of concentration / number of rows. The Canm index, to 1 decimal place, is 6.6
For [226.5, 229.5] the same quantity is 7.5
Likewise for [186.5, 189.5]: 9.5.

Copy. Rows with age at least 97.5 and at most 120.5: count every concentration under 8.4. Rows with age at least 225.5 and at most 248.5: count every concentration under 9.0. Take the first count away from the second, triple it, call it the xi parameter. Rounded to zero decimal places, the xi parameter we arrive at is -39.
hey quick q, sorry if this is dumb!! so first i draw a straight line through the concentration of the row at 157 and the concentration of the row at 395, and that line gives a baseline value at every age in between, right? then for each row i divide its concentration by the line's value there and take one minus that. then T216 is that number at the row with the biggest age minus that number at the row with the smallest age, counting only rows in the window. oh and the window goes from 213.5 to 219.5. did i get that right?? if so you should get 0.32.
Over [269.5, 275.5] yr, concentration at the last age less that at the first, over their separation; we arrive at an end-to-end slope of 0.018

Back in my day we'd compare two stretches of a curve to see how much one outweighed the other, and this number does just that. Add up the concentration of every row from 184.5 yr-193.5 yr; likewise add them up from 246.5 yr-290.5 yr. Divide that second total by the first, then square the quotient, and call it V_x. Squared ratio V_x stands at 24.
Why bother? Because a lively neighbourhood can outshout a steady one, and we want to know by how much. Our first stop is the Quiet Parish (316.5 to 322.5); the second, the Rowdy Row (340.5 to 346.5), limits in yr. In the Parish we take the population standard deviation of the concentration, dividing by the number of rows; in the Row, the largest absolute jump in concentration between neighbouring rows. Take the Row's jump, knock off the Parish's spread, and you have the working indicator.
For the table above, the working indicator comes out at 0.19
